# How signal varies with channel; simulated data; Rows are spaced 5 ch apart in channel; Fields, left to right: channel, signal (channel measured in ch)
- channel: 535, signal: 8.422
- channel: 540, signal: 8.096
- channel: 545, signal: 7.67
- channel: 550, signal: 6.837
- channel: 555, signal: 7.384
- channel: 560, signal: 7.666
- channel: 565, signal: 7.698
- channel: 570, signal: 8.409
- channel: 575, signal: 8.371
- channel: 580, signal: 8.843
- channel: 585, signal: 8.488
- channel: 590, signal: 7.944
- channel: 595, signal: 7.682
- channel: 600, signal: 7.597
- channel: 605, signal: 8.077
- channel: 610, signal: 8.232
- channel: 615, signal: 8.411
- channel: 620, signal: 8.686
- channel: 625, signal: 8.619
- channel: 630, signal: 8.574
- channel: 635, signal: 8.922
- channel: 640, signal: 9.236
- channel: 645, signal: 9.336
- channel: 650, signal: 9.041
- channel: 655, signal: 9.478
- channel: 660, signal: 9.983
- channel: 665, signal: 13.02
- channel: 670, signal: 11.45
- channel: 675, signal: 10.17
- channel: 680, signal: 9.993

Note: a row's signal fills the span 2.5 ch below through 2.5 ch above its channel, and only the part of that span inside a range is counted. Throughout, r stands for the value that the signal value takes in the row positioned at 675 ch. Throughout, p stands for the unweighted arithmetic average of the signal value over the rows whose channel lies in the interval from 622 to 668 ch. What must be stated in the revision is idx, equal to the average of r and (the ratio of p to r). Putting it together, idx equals 5.56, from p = 9.58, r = 10.17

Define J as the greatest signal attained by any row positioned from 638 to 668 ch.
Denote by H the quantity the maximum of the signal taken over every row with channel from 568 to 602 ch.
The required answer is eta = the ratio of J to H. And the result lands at 1.5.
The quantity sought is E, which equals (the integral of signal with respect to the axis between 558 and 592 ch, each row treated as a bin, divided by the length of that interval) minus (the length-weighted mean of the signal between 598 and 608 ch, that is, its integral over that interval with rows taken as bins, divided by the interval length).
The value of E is 0.3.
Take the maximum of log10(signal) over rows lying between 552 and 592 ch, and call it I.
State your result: 0.95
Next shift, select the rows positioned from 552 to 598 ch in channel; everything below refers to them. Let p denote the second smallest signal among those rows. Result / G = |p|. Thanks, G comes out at 7.7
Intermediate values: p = 7.666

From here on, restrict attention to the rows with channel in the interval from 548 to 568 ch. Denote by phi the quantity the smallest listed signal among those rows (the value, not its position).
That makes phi 6.837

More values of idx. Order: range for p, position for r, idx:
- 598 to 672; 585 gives 4.79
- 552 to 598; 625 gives 4.78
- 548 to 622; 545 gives 4.36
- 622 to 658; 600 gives 4.39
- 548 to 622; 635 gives 4.91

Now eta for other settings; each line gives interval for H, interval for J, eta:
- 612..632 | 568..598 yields 1.0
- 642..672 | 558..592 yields 0.7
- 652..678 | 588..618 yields 0.6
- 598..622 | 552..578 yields 1.0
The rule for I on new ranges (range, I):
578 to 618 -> 0.95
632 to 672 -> 1.11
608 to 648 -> 0.97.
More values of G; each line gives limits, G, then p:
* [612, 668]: 8.6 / 8.574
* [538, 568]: 7.4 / 7.384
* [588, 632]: 7.7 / 7.682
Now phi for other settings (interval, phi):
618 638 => 8.574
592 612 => 7.597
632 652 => 8.922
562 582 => 7.698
